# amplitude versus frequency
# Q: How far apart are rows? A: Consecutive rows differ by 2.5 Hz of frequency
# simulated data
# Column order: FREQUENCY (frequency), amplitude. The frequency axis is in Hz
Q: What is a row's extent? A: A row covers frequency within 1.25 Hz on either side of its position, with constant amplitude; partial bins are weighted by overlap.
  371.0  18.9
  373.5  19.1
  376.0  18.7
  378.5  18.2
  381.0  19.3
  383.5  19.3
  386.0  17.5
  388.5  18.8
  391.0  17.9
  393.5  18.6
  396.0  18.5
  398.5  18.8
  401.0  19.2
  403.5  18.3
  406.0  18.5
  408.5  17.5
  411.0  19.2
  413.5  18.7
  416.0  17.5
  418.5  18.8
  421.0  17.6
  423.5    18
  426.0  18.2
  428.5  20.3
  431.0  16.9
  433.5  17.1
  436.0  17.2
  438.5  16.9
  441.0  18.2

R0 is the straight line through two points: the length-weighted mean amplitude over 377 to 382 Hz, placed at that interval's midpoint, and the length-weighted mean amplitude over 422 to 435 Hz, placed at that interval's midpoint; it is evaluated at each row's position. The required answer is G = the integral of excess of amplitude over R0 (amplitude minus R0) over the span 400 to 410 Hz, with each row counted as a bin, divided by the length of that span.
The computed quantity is -0.01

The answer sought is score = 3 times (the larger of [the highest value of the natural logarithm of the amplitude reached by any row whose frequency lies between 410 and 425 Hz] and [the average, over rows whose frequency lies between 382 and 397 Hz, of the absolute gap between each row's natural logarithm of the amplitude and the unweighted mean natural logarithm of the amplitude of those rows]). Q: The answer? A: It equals 8.86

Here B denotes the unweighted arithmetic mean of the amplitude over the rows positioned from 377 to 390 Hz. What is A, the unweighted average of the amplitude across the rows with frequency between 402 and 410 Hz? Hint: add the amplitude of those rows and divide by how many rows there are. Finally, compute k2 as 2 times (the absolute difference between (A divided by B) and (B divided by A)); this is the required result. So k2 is 0.11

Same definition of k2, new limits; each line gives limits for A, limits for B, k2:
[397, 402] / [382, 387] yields 0.13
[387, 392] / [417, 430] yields 0.05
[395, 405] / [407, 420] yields 0.08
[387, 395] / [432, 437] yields 0.29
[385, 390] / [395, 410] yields 0.07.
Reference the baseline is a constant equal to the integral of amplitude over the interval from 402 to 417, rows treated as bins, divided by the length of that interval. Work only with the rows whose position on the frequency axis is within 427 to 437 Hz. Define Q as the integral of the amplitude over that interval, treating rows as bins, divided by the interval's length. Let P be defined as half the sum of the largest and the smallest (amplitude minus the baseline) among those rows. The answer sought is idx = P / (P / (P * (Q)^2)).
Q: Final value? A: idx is 92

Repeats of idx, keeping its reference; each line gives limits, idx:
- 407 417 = 13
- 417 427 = -37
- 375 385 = 156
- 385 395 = -54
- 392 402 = 189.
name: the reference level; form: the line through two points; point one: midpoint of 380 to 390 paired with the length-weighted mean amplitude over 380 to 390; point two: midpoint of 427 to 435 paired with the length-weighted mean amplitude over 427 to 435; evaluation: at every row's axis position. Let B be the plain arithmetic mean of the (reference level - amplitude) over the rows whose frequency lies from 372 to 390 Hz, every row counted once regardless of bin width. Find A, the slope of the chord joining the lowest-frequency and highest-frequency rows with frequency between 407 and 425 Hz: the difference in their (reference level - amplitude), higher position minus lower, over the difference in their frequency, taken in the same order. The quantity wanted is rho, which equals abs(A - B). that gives 0.090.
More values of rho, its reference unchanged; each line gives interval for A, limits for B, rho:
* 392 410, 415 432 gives 0.070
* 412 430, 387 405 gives 0.077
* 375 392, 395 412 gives 0.169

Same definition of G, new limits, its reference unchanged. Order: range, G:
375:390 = -0.06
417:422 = 0.00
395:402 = 0.36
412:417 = -0.07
